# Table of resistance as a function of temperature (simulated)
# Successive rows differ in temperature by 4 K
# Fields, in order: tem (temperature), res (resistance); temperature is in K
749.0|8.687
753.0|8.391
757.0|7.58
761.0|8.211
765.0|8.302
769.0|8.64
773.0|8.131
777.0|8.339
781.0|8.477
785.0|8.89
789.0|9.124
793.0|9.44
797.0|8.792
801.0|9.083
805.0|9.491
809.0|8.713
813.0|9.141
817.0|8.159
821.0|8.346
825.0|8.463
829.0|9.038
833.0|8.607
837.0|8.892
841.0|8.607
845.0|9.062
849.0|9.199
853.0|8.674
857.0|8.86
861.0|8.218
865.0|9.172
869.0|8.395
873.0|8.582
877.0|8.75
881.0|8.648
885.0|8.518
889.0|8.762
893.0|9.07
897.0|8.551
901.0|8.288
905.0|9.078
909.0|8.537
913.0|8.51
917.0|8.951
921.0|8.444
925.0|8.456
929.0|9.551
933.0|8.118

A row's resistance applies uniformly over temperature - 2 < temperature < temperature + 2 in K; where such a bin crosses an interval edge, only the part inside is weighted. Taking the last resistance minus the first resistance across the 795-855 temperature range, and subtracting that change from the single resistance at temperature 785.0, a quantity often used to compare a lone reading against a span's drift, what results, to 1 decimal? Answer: 9.0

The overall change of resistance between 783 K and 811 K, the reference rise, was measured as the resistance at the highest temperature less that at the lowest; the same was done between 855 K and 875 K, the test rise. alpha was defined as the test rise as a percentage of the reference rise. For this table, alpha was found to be 157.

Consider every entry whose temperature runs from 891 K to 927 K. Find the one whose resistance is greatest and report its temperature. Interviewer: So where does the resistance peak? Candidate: 905.0 K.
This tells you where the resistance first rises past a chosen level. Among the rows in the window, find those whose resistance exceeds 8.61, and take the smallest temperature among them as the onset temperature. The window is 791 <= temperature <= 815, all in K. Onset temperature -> 793.0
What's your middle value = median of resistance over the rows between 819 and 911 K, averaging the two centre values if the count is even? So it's 8.65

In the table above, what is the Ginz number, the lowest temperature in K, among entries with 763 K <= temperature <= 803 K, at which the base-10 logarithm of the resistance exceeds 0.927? 769.0 K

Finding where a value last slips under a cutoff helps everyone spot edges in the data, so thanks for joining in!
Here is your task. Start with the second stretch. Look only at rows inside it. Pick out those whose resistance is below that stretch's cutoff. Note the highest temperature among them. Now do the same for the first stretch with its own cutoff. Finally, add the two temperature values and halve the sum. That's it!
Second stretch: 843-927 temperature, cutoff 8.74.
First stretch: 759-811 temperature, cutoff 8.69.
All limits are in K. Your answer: 853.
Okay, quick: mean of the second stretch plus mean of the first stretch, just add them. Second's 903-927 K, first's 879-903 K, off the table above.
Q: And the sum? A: 17.3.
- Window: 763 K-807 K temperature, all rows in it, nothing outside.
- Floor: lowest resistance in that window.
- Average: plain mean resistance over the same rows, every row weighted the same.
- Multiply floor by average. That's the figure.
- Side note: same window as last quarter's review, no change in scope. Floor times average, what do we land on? 71.5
